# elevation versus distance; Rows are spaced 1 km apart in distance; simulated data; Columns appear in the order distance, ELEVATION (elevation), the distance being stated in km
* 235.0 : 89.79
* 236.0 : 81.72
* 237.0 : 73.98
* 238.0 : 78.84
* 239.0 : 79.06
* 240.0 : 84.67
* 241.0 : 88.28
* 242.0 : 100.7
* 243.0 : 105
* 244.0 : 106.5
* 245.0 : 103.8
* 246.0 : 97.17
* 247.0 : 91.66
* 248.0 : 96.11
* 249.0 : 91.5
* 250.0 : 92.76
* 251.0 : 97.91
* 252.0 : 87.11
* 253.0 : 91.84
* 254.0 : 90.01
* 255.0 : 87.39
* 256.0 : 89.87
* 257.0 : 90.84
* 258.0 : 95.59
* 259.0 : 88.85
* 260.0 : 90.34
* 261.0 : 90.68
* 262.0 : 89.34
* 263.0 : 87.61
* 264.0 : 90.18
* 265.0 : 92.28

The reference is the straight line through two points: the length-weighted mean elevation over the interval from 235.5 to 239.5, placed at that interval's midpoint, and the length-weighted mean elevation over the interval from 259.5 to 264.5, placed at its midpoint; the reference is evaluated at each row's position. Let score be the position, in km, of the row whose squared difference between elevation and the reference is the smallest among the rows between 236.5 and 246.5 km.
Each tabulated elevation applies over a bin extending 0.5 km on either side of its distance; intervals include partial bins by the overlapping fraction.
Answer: 239.0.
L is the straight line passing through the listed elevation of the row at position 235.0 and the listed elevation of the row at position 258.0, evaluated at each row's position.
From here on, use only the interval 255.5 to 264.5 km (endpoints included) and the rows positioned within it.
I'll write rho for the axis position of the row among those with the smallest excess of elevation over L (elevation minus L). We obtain 263.0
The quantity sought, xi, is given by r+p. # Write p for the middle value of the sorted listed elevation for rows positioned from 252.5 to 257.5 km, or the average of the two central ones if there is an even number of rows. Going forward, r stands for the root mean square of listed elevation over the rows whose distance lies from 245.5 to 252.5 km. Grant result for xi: 184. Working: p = 90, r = 94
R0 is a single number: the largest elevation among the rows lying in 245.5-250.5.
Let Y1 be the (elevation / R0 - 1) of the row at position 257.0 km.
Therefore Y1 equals -0.065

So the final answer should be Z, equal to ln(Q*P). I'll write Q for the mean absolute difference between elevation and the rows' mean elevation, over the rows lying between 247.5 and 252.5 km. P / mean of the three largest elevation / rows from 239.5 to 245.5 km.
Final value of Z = 5.80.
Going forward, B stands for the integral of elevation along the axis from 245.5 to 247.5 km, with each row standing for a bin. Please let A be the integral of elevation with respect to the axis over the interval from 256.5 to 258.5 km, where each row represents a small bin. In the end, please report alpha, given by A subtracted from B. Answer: 2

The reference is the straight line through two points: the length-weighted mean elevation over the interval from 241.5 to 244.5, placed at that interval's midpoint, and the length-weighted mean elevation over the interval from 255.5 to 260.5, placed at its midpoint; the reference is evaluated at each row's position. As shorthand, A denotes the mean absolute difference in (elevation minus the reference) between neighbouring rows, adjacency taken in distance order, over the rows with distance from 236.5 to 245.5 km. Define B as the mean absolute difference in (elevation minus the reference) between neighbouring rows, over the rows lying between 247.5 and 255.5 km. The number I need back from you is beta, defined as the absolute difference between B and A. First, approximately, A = 5.1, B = 4.3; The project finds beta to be 0.7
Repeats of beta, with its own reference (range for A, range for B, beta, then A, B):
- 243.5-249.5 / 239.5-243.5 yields 3.4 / 4.3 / 7.6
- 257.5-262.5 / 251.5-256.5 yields 0.4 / 2.5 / 2.9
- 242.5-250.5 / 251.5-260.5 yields 0.3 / 3.7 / 3.4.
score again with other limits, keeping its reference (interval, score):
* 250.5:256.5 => 255.0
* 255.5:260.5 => 259.0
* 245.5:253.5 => 252.0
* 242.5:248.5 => 247.0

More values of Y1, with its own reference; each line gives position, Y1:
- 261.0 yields -0.067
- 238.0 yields -0.189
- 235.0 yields -0.076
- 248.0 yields -0.011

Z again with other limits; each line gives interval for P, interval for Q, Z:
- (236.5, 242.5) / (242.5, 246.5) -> 5.60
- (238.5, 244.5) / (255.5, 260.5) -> 5.23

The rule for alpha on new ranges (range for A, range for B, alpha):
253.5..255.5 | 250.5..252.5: 8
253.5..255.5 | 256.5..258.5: 9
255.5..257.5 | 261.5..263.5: -4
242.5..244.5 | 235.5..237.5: -56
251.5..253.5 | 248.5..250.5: 5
